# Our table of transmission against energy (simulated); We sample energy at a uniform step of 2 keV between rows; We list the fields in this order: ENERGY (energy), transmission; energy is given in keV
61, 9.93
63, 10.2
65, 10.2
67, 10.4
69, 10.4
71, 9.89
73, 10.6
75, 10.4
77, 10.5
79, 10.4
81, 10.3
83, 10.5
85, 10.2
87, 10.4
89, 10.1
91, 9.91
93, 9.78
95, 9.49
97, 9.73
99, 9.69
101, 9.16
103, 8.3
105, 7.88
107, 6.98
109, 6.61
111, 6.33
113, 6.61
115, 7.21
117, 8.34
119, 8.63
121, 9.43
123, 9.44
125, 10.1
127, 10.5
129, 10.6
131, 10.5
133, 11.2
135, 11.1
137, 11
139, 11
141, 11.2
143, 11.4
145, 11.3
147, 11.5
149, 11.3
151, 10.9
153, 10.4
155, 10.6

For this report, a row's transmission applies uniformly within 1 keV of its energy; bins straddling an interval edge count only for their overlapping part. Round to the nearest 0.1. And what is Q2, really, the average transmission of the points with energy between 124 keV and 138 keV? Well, 10.7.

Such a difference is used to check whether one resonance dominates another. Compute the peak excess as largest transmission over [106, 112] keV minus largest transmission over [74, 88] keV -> -3.5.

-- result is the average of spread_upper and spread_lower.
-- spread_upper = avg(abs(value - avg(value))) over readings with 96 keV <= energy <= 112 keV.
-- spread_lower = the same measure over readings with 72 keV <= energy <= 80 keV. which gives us 0.6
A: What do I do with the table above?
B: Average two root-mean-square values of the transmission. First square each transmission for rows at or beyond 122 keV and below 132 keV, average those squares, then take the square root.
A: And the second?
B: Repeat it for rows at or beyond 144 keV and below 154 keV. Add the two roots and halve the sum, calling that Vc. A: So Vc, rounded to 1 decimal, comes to 10.7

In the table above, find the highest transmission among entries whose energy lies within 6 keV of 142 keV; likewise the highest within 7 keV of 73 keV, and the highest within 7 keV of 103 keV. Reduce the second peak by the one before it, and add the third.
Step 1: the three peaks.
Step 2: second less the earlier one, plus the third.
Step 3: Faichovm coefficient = 8.8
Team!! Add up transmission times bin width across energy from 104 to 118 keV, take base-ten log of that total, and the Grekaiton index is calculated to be 2.00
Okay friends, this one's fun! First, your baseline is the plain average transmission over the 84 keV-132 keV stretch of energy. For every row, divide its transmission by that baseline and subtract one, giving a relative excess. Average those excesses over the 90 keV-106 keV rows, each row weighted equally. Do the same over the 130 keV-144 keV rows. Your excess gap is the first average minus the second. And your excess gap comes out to -0.20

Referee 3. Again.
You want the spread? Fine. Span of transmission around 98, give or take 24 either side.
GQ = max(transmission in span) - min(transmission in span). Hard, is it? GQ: 4.2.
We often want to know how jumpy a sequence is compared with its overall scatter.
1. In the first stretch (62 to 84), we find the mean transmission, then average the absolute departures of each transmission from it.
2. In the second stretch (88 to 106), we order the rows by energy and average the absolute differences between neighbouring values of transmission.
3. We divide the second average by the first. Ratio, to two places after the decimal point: 2.36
